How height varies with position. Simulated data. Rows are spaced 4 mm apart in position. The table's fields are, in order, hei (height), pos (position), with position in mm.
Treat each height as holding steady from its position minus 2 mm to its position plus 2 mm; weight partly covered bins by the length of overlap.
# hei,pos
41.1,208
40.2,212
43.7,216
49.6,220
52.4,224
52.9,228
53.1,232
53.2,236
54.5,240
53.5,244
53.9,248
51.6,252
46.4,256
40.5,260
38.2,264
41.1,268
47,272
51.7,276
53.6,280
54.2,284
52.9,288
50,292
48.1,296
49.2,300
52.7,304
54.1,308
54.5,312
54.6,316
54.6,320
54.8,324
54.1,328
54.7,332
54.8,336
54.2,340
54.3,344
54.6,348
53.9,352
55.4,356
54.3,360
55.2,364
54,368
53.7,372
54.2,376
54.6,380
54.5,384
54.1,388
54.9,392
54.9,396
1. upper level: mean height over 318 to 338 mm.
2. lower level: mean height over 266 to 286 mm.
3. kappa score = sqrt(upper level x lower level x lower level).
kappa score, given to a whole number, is 366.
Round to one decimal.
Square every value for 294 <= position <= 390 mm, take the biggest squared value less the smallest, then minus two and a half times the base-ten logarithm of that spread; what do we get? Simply -7.2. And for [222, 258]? -7.3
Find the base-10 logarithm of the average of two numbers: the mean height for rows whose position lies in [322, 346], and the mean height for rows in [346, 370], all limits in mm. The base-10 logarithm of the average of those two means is 1.74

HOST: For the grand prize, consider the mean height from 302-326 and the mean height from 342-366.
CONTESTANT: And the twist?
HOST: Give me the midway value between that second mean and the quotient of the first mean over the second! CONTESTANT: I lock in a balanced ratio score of 27.8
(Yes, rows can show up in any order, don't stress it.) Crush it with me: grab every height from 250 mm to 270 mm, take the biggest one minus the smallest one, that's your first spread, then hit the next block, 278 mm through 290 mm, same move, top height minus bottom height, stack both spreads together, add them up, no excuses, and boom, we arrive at 14.7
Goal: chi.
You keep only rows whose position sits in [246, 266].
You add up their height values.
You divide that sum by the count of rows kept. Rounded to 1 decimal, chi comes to 46.1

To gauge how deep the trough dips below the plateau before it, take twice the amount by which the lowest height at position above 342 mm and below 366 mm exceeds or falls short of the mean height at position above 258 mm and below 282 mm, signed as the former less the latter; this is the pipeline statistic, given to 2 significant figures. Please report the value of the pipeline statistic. 17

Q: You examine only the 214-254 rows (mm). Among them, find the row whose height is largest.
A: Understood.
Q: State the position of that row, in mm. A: 240 mm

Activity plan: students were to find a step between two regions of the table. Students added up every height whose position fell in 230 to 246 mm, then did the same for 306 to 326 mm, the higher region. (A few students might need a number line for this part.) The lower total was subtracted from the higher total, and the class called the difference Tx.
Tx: 58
